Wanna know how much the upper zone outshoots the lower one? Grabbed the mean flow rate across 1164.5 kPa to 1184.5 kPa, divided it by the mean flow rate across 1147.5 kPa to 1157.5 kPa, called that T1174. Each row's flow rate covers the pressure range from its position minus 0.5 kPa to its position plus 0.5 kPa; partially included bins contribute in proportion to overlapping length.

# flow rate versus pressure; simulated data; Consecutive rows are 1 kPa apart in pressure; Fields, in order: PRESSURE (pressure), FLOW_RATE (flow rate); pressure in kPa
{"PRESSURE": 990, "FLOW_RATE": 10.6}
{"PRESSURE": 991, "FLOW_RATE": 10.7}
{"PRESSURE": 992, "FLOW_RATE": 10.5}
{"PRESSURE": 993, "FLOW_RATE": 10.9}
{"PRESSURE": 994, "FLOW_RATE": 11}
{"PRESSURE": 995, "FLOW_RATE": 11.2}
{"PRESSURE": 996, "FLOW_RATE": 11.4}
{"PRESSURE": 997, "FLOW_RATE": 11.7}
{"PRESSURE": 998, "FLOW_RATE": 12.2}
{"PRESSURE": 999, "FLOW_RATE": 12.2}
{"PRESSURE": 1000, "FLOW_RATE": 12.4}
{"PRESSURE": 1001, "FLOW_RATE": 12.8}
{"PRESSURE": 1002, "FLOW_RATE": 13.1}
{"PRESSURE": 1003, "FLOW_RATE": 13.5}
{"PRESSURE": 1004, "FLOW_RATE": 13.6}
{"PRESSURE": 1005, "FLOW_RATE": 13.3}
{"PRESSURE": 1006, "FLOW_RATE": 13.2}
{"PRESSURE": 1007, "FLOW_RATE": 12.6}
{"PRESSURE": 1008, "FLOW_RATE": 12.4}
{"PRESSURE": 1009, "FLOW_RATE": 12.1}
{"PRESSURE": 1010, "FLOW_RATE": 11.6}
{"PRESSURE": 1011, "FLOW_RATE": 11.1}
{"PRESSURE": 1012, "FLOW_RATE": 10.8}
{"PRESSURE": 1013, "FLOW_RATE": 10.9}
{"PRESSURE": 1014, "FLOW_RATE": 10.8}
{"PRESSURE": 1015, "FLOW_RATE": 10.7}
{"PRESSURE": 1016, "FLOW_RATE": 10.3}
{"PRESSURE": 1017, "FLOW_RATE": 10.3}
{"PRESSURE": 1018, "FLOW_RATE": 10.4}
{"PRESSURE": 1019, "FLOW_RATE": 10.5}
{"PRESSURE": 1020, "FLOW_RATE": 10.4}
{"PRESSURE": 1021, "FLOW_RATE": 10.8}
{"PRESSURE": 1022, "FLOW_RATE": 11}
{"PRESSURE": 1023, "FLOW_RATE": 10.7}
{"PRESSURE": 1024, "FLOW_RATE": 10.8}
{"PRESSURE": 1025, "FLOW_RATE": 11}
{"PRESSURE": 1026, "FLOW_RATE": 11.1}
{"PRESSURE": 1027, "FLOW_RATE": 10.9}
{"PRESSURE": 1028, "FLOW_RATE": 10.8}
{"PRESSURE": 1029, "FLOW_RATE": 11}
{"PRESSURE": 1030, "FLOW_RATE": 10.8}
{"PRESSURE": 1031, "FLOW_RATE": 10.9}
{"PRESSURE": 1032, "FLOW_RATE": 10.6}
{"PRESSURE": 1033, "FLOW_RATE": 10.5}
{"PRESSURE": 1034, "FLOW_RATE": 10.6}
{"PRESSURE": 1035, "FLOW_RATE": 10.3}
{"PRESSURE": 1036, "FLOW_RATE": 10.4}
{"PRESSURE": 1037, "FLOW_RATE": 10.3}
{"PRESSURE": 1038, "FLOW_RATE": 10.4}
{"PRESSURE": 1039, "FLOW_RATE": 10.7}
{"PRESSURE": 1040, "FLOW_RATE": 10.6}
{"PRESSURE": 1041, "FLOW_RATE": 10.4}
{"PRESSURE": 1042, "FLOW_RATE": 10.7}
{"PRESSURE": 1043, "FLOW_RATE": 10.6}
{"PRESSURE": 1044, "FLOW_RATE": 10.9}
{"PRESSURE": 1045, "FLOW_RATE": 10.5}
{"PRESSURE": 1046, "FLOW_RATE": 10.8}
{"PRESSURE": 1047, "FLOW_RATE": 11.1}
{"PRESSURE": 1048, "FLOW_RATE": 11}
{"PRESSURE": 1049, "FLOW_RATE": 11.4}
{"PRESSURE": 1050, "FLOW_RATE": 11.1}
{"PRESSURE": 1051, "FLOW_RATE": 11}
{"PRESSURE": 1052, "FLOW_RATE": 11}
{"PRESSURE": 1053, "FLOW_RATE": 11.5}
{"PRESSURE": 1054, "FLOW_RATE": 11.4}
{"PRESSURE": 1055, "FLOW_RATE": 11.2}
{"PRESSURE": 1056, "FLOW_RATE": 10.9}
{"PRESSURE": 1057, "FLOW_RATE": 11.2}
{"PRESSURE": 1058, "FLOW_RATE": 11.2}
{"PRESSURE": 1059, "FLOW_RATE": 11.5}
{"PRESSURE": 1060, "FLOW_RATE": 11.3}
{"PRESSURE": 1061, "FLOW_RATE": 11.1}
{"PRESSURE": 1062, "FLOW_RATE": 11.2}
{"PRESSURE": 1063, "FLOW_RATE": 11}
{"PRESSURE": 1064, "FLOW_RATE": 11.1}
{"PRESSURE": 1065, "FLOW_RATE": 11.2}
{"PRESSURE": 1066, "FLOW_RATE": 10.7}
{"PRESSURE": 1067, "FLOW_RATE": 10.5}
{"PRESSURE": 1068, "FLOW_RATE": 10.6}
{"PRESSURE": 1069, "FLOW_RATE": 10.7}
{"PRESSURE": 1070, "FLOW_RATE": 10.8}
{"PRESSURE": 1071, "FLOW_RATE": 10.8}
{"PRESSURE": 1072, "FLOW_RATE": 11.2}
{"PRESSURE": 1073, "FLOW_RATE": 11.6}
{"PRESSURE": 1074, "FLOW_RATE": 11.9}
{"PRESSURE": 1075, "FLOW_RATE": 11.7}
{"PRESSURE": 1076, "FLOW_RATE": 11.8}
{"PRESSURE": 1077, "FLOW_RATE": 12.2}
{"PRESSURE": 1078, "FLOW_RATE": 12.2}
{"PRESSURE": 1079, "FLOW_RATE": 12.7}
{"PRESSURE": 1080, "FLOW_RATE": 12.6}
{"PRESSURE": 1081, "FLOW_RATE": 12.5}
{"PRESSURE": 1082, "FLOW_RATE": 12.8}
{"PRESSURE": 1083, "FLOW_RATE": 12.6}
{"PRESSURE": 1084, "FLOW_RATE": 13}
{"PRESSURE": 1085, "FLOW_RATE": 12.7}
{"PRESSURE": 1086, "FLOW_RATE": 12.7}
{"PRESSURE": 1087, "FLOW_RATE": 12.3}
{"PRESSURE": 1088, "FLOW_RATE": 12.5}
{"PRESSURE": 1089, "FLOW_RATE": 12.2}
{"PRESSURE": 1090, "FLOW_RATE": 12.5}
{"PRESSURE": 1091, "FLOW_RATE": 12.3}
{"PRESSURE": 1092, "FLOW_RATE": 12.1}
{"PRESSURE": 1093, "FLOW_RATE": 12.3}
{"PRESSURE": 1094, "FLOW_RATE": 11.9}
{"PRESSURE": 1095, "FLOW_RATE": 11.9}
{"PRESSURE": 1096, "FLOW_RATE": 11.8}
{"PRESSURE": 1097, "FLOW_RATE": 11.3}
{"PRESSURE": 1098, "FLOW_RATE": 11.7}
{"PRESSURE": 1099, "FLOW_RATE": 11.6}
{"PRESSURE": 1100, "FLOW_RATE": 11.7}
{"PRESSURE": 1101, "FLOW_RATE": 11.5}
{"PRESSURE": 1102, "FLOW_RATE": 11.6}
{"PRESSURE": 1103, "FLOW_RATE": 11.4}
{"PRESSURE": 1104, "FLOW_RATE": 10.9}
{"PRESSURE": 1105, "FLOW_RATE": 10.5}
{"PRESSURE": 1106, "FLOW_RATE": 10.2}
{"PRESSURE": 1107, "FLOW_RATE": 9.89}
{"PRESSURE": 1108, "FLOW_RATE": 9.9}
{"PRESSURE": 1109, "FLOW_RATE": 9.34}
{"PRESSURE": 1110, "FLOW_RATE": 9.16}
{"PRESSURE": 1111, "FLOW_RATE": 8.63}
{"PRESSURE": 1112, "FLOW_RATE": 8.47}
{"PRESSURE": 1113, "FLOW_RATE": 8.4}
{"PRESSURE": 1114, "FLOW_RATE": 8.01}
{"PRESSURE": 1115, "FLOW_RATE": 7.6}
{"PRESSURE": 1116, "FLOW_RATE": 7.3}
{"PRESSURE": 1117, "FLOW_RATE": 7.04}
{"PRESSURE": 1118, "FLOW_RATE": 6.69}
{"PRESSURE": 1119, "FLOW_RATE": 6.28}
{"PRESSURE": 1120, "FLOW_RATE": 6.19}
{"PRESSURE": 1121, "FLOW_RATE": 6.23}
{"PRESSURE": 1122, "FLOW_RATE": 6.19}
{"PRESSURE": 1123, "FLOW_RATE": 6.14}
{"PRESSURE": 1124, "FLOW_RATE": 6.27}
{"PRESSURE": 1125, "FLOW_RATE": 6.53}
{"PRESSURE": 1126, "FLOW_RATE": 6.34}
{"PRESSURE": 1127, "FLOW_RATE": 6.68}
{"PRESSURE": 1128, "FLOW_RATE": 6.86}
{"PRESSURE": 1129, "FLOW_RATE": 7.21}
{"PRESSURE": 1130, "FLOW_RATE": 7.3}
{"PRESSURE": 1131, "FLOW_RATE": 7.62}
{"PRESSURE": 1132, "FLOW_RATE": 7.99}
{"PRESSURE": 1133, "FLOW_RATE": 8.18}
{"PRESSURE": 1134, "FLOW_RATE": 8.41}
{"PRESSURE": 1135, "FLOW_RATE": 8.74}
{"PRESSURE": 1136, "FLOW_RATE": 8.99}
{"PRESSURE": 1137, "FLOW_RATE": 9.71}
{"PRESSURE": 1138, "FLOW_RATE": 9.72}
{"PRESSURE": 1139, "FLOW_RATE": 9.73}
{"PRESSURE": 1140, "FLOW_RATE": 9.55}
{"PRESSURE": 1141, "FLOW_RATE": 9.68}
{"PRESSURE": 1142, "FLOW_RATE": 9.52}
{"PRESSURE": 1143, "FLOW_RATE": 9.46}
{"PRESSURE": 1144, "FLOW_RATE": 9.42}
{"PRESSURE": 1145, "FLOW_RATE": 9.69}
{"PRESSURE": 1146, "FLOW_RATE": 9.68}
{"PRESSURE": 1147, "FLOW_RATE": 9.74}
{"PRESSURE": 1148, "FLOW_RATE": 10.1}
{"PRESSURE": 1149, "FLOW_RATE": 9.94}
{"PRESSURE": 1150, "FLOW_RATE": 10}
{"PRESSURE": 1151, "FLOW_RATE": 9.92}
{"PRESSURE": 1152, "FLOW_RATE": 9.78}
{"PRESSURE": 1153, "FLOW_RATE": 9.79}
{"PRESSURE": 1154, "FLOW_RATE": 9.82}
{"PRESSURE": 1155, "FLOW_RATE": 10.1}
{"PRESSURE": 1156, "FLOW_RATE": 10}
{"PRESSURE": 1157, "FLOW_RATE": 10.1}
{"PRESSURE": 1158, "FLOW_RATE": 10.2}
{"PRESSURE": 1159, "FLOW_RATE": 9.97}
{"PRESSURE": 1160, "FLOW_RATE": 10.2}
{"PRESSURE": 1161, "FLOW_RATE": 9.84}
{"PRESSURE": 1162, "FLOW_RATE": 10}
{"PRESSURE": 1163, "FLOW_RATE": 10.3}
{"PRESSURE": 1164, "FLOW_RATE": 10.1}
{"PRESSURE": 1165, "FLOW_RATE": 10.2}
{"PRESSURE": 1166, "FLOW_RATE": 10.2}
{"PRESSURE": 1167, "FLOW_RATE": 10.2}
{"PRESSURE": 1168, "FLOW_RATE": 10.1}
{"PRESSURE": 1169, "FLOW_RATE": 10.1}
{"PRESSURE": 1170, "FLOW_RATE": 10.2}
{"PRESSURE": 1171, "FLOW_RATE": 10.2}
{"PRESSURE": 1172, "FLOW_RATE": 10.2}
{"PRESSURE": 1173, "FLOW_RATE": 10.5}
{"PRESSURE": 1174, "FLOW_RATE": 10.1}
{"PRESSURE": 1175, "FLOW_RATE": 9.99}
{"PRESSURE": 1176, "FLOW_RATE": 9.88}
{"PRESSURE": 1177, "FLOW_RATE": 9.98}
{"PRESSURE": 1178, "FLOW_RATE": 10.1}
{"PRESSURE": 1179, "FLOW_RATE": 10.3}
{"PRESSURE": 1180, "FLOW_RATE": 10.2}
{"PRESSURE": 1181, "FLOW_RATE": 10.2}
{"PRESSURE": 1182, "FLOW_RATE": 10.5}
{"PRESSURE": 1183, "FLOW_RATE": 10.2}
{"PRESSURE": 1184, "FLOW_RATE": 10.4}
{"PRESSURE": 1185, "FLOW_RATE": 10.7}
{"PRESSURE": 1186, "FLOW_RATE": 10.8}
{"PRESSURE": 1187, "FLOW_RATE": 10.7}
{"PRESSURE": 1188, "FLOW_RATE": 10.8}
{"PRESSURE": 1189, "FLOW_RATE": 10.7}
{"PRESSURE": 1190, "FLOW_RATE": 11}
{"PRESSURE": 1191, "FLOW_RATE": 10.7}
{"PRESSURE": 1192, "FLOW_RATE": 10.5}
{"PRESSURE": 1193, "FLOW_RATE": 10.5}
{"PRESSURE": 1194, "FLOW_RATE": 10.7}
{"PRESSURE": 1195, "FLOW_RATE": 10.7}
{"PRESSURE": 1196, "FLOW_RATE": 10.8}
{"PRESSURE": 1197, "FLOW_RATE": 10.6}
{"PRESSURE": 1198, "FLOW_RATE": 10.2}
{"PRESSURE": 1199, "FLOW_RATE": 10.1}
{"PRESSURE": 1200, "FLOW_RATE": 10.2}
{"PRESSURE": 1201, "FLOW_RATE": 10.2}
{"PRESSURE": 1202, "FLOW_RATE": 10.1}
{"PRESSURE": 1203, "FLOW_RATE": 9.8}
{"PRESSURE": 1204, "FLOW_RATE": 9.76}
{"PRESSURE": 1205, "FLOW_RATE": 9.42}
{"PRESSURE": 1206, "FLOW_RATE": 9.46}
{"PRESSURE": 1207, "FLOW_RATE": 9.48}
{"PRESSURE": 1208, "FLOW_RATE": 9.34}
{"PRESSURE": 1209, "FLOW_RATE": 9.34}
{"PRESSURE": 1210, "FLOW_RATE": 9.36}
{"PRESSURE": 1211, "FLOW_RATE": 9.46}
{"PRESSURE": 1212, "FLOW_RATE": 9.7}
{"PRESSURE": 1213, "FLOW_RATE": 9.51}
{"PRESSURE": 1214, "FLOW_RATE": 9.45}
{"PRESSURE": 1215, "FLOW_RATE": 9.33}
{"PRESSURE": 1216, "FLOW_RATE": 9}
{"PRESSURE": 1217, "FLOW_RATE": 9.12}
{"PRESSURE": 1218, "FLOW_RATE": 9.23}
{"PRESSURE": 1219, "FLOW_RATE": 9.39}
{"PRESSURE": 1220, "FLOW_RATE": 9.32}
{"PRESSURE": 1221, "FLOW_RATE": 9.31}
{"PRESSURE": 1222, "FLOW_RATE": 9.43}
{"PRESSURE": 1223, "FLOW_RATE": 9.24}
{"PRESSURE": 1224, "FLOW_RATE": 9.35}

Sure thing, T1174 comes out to 1.02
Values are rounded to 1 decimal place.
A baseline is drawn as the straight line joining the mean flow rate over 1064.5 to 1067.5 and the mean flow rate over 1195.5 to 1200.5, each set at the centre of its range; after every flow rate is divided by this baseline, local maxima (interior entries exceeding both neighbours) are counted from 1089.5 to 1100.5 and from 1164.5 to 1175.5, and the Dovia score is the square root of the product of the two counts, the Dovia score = 2.4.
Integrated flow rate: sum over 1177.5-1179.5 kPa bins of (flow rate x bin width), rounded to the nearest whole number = 20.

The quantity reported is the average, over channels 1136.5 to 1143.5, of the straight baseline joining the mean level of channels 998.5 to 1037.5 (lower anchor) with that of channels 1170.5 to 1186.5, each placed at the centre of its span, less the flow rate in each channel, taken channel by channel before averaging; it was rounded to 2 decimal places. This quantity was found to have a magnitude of 0.89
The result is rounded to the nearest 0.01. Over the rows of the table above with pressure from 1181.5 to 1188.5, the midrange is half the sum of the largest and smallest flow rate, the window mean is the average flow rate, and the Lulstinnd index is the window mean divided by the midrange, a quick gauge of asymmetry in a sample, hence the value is 1.01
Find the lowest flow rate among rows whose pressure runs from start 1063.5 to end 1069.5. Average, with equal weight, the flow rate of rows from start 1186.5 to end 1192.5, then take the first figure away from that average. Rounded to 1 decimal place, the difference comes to 0.2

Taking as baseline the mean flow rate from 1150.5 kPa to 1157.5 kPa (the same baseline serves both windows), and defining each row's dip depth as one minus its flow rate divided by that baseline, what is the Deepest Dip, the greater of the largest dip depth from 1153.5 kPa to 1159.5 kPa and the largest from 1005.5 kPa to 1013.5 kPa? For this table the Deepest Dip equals 0.01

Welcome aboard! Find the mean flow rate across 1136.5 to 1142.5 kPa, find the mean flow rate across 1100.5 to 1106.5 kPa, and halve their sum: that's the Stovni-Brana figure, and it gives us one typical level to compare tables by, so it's 10.3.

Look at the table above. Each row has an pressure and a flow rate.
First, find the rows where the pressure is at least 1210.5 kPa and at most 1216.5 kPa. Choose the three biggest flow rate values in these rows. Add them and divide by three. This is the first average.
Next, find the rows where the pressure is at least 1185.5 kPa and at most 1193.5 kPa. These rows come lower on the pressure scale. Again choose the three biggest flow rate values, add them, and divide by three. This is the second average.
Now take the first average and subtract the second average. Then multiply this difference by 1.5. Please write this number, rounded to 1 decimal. -2.0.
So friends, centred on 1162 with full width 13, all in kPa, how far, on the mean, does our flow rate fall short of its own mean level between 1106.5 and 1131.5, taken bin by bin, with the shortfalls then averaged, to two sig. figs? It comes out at -2.7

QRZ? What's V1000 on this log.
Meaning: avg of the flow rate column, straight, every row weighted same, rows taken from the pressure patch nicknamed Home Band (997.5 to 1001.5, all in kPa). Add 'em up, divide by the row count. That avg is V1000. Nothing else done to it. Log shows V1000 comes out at 12.4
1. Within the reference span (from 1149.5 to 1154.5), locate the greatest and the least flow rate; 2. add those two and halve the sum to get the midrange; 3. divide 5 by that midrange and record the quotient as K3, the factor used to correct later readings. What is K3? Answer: 0.51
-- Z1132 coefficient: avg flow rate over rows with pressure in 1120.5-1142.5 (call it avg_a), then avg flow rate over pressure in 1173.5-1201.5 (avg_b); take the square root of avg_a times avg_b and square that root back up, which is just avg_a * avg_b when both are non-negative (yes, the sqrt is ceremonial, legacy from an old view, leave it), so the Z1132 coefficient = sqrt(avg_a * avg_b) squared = 82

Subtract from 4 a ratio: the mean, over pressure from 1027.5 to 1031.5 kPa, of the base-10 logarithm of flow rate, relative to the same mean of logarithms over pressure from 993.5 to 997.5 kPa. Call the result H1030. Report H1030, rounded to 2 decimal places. 3.02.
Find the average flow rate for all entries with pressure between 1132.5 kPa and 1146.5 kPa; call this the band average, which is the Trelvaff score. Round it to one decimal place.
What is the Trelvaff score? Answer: 9.3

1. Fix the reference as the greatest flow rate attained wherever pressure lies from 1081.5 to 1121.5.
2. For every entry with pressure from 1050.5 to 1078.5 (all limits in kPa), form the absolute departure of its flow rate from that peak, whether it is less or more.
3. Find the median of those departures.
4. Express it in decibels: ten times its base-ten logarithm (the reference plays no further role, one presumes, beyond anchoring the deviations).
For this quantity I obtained 2.6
